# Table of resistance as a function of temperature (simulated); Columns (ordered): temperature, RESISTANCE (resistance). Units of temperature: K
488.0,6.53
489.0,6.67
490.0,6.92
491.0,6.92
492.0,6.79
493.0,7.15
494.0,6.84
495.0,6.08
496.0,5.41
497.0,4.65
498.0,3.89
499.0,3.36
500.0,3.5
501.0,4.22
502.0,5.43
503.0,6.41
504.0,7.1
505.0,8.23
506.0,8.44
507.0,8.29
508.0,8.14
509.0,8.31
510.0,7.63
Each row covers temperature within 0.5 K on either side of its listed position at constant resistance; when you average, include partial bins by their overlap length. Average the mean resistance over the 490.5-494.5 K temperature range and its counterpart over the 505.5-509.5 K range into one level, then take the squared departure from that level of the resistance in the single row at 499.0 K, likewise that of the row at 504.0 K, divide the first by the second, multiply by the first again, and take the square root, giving 35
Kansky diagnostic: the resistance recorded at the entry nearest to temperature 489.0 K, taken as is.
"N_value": 6.67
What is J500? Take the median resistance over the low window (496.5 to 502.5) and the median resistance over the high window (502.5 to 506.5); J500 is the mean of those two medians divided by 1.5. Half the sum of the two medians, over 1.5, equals 3.9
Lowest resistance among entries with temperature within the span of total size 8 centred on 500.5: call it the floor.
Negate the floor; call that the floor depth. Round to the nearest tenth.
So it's -3.4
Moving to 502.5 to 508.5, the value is -6.4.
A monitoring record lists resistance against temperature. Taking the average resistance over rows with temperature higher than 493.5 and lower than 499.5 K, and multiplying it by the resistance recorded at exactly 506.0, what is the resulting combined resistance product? 43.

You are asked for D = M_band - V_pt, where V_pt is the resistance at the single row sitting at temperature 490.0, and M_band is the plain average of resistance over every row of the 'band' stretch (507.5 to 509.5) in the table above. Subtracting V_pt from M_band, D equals 1.3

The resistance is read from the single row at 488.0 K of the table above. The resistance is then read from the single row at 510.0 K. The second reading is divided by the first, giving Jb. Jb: 1.2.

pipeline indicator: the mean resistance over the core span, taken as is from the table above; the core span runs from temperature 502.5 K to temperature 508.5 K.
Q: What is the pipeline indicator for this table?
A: 7.8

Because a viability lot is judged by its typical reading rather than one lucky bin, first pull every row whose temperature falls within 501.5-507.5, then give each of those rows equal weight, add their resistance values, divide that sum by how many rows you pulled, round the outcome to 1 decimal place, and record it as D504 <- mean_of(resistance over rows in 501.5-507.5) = 7.3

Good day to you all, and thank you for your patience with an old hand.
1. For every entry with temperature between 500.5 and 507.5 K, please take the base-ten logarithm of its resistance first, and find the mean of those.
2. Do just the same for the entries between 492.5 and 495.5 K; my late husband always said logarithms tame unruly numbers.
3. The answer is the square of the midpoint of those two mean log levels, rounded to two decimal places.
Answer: 0.68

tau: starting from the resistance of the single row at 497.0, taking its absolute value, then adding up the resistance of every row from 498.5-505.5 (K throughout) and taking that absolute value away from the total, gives 33.6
